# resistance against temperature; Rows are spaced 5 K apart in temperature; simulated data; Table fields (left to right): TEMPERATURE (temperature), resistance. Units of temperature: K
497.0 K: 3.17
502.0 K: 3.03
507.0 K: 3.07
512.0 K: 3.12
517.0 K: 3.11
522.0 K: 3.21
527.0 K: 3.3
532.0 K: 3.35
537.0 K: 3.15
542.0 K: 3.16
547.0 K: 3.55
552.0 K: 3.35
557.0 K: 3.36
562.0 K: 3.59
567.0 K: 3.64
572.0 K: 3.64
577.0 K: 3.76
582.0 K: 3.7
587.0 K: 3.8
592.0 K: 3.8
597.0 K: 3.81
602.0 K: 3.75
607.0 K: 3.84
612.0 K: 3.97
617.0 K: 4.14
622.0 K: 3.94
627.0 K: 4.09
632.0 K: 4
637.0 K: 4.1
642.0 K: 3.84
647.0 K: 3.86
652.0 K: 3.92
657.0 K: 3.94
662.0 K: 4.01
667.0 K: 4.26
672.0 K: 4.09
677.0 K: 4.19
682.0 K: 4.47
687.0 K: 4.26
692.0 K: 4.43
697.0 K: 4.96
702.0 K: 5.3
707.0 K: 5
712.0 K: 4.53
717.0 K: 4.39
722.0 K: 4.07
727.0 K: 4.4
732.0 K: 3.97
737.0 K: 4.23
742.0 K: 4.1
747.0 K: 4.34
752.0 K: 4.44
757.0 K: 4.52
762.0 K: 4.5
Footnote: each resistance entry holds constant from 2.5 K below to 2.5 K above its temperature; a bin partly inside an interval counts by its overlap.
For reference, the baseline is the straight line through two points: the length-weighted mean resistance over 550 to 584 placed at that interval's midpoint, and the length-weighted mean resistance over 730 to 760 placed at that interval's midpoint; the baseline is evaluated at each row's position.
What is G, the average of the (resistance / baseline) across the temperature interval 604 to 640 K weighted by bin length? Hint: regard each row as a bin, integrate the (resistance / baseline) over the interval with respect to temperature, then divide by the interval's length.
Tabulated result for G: 1.06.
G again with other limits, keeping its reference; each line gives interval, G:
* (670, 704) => 1.12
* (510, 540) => 0.94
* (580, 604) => 1.03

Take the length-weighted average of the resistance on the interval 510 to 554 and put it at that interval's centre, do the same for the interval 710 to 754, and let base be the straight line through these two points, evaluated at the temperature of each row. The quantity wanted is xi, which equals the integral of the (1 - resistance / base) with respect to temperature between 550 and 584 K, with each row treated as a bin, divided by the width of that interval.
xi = -0.042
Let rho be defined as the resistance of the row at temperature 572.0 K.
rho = 3.64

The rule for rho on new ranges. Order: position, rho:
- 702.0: 5.3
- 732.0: 3.97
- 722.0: 4.07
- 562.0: 3.59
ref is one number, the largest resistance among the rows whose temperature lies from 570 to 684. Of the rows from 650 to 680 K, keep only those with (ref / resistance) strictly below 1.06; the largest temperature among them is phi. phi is 667.0 K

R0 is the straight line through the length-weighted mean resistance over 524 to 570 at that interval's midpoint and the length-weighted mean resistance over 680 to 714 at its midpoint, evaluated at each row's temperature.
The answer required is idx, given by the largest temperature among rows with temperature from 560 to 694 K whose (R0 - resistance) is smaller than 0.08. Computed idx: 627.0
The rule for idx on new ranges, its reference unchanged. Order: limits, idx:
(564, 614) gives 612.0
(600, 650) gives 627.0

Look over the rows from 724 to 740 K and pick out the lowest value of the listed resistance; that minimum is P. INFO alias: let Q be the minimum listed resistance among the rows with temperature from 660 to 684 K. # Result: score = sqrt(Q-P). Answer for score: 0.20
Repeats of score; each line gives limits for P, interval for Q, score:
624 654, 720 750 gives 0.36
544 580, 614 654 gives 0.70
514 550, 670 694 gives 0.99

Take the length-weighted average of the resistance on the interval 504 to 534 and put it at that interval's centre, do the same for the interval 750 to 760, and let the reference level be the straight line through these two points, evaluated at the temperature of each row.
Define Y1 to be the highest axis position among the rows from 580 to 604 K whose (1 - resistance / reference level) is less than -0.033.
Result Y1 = 597.0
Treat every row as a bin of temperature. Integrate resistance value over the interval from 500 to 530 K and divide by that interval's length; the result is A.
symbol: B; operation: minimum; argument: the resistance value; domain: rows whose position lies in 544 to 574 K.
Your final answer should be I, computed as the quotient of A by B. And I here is 0.94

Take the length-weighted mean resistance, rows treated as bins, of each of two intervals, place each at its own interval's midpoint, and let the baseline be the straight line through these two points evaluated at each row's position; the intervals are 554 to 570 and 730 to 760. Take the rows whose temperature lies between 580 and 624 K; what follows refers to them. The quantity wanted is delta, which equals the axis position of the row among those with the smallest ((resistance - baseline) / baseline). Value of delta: 602.0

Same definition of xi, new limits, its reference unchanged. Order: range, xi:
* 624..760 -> -0.054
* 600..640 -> -0.075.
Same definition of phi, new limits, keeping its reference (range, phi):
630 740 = 737.0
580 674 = 667.0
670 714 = 712.0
